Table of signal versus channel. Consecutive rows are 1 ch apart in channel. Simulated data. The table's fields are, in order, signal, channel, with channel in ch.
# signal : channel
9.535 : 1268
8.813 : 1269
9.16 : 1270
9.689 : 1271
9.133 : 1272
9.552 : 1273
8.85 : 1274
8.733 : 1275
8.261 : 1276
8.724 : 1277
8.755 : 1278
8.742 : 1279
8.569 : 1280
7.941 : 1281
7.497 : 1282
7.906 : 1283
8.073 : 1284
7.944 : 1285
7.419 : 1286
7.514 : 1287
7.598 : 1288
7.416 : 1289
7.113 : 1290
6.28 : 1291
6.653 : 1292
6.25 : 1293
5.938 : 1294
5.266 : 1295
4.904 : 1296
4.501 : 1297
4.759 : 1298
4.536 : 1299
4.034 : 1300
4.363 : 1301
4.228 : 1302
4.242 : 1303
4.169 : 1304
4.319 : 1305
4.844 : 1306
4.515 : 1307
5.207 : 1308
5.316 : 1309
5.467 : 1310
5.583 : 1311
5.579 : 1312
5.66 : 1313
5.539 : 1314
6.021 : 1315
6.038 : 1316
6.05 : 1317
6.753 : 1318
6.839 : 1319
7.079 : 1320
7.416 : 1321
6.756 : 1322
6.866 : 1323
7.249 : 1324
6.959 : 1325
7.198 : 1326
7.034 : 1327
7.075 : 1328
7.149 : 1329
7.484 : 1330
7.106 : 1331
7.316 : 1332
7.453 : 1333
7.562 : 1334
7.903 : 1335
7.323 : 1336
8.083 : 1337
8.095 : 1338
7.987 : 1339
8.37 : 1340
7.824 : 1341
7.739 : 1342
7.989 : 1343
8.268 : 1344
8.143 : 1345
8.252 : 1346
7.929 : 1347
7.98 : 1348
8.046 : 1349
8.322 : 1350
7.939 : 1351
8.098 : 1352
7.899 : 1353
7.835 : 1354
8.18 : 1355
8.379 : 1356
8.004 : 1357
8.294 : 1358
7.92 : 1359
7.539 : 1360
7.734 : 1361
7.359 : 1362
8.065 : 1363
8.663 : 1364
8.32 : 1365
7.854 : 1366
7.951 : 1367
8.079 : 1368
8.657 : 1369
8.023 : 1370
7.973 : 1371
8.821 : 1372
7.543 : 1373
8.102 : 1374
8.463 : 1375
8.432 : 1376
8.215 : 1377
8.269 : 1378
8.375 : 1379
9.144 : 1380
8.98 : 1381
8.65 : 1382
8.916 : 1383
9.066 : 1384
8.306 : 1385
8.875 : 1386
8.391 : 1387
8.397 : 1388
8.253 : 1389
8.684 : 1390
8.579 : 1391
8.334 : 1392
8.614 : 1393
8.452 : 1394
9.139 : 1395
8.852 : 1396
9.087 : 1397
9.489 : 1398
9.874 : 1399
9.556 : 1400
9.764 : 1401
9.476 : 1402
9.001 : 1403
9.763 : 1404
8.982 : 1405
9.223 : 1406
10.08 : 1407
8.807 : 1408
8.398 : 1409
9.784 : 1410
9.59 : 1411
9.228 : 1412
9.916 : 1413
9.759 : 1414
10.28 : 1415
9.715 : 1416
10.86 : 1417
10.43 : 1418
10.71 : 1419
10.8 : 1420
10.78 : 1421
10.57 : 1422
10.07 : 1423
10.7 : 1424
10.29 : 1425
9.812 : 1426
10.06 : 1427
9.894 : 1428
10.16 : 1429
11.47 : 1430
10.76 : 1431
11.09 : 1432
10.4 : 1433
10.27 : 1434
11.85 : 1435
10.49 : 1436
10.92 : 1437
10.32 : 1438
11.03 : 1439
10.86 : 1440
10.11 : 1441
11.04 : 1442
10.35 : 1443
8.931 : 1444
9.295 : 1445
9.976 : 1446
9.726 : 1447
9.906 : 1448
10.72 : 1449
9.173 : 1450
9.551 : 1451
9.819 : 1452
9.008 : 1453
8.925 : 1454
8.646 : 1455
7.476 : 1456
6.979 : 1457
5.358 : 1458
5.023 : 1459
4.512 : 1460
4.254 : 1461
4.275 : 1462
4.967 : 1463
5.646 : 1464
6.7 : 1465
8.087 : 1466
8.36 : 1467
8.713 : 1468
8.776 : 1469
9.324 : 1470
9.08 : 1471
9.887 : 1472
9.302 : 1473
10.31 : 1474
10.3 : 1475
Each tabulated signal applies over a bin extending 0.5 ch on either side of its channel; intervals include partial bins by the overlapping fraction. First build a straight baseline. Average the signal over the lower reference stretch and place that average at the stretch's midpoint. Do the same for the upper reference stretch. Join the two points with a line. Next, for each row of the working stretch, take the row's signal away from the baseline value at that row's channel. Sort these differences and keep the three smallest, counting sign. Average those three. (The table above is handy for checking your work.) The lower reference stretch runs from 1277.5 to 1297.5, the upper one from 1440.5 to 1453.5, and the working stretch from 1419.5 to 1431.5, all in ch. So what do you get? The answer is -1.6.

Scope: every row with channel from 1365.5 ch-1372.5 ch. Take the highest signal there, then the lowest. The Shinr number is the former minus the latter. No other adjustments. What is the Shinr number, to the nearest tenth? 1.0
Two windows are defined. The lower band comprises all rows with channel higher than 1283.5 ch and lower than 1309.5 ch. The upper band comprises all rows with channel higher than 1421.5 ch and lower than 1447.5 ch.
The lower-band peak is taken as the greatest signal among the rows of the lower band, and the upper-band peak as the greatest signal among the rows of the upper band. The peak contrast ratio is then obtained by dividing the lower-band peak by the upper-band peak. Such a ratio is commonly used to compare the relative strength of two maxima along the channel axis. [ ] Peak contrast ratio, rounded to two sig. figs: 0.68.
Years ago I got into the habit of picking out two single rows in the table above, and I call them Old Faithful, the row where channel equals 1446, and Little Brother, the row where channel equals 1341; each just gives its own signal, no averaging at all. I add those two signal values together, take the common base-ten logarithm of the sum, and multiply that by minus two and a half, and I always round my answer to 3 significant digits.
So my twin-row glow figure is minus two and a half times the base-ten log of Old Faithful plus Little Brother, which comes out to -3.13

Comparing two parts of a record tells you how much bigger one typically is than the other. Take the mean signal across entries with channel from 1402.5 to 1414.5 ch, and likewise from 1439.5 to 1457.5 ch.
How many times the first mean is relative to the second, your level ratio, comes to 1.0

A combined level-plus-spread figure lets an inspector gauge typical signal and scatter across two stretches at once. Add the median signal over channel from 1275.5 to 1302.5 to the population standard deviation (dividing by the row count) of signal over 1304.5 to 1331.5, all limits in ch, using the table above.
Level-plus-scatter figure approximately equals 8.3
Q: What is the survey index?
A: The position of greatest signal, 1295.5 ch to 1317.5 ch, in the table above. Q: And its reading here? 1317 ch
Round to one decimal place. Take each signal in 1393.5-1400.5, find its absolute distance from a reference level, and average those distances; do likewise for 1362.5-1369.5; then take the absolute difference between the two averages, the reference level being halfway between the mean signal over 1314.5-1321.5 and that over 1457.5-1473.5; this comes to 1.0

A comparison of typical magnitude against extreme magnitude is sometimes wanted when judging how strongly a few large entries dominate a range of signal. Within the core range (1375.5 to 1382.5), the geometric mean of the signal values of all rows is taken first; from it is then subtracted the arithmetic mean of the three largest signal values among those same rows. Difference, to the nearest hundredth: -0.35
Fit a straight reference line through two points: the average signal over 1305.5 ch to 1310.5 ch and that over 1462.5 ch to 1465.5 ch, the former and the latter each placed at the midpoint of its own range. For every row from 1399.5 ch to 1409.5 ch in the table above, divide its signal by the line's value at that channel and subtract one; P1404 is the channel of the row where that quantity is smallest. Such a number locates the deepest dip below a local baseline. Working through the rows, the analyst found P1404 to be 1409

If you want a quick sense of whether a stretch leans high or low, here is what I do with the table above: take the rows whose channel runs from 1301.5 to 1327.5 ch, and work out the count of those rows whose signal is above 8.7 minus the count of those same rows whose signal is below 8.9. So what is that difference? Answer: -26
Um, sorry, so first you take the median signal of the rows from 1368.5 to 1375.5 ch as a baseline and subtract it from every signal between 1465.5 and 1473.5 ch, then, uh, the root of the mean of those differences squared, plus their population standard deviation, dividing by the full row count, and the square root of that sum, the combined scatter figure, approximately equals 1.2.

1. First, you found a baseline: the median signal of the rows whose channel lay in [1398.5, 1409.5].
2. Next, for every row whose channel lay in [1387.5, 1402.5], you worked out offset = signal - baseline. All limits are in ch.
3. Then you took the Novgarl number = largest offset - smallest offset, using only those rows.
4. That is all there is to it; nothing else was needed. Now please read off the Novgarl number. 1.62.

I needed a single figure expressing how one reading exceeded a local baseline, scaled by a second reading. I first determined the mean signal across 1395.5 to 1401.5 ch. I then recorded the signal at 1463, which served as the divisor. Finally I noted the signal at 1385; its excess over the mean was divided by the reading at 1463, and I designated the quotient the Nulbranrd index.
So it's -0.23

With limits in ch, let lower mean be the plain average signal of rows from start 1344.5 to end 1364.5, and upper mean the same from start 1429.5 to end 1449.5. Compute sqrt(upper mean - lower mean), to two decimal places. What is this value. 1.56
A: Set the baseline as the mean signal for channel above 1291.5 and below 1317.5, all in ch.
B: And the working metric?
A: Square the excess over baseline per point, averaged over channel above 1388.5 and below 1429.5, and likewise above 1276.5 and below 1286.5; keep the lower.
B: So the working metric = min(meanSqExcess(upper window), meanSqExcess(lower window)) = 9.3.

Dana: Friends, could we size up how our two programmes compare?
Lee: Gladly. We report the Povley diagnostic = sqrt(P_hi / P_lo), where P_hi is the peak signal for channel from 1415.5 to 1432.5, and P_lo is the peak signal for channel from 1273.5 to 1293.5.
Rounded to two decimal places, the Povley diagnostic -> 1.14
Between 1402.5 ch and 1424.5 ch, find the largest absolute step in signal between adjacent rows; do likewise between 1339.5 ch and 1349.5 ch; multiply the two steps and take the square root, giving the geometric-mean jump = 0.87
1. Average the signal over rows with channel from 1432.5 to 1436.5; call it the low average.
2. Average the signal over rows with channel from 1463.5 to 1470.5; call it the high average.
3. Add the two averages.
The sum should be 18.7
